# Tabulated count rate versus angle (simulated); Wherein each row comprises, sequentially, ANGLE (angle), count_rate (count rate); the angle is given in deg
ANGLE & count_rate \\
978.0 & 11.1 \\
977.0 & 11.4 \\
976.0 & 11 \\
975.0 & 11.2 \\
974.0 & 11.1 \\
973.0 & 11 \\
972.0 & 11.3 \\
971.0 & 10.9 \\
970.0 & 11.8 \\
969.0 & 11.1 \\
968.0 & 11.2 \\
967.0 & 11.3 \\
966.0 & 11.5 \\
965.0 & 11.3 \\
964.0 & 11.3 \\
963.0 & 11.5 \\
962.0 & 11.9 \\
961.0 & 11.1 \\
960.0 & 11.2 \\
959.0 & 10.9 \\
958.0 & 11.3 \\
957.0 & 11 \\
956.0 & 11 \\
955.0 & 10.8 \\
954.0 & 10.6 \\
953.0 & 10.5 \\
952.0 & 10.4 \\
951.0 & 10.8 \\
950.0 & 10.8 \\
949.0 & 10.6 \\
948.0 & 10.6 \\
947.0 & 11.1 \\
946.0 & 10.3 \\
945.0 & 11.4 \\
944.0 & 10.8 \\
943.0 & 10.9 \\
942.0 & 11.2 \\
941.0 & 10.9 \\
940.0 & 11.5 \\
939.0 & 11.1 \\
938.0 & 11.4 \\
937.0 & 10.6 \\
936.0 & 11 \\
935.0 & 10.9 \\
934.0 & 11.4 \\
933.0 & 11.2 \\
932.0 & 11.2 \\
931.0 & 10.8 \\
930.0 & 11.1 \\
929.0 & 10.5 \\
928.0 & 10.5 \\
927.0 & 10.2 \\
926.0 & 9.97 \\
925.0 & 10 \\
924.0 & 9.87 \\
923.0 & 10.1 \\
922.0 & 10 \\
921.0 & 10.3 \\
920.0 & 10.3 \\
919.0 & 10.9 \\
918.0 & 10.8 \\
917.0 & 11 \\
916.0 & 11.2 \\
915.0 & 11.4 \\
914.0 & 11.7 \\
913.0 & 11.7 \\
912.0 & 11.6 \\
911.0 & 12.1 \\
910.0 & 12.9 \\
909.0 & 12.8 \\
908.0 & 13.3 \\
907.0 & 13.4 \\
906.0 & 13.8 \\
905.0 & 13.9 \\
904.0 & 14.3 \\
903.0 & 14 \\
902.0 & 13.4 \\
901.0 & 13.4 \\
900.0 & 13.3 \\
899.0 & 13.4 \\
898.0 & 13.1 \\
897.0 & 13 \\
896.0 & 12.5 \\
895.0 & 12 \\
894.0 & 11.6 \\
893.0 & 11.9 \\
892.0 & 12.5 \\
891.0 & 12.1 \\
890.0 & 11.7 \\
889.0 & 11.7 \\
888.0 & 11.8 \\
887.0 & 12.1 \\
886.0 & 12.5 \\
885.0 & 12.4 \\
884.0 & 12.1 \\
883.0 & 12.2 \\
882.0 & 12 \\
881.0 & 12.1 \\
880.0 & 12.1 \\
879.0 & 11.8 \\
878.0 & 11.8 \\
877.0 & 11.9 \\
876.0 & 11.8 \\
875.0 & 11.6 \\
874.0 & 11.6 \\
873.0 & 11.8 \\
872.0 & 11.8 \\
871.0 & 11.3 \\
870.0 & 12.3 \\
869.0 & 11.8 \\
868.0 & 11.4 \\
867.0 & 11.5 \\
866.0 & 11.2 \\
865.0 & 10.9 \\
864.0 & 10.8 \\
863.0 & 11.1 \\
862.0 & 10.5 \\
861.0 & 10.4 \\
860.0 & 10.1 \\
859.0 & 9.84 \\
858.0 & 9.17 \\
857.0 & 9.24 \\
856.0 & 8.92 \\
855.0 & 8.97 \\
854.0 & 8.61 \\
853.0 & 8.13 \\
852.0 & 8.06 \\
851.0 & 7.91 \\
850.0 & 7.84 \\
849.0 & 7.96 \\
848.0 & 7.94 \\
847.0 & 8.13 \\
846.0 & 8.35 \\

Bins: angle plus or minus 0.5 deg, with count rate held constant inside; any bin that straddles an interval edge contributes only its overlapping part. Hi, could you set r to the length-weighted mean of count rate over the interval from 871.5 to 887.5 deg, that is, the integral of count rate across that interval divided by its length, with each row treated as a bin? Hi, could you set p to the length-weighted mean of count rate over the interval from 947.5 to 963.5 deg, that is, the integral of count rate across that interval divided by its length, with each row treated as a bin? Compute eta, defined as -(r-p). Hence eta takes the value -1.0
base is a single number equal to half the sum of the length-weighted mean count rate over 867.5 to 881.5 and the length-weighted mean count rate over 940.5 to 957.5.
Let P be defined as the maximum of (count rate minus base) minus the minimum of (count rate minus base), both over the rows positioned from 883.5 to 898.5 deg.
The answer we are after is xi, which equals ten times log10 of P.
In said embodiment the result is 2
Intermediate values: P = 1.50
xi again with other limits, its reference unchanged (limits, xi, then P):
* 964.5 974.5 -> 0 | 0.90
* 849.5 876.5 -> 6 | 4.46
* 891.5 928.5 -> 6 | 4.43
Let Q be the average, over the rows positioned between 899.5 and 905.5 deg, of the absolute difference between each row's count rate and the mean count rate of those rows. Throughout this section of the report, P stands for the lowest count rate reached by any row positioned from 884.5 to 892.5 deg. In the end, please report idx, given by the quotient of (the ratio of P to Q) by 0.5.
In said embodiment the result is 67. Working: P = 11.7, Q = 0.35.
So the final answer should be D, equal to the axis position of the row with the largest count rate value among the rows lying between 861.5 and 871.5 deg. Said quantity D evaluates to 870.0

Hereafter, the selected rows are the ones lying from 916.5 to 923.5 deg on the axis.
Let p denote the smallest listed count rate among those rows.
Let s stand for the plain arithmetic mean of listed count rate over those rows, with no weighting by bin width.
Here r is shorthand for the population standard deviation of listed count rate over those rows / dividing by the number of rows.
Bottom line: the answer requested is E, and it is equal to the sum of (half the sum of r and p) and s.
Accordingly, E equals 15.7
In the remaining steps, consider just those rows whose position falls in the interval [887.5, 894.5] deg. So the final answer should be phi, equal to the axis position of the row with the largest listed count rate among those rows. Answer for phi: 892.0 deg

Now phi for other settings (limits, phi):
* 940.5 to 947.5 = 945.0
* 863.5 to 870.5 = 870.0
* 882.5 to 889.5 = 886.0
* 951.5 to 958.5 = 958.0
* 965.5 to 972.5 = 970.0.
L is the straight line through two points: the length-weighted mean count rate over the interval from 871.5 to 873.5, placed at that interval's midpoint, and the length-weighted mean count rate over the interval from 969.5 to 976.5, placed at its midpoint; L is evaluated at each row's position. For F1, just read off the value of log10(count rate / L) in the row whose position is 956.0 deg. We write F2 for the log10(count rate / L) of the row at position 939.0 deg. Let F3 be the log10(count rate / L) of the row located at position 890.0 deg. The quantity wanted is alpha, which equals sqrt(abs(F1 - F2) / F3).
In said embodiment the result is 0.4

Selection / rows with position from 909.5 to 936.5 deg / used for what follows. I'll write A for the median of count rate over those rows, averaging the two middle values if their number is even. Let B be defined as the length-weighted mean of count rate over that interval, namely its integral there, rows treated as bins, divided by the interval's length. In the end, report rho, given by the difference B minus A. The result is 0.013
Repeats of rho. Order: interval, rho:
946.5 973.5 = -0.033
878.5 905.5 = 0.352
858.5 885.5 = -0.313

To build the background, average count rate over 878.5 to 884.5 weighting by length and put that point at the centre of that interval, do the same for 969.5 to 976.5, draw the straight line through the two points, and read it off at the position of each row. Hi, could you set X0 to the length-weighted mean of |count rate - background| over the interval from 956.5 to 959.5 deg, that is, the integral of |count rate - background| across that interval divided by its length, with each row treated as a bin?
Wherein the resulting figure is 0.26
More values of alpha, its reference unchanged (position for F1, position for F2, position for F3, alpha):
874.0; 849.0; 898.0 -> 1.8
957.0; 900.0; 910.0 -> 1.2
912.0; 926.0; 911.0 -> 1.8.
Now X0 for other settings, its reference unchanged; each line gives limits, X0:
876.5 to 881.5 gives 0.17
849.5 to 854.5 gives 4.22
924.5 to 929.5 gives 1.39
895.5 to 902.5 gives 1.27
